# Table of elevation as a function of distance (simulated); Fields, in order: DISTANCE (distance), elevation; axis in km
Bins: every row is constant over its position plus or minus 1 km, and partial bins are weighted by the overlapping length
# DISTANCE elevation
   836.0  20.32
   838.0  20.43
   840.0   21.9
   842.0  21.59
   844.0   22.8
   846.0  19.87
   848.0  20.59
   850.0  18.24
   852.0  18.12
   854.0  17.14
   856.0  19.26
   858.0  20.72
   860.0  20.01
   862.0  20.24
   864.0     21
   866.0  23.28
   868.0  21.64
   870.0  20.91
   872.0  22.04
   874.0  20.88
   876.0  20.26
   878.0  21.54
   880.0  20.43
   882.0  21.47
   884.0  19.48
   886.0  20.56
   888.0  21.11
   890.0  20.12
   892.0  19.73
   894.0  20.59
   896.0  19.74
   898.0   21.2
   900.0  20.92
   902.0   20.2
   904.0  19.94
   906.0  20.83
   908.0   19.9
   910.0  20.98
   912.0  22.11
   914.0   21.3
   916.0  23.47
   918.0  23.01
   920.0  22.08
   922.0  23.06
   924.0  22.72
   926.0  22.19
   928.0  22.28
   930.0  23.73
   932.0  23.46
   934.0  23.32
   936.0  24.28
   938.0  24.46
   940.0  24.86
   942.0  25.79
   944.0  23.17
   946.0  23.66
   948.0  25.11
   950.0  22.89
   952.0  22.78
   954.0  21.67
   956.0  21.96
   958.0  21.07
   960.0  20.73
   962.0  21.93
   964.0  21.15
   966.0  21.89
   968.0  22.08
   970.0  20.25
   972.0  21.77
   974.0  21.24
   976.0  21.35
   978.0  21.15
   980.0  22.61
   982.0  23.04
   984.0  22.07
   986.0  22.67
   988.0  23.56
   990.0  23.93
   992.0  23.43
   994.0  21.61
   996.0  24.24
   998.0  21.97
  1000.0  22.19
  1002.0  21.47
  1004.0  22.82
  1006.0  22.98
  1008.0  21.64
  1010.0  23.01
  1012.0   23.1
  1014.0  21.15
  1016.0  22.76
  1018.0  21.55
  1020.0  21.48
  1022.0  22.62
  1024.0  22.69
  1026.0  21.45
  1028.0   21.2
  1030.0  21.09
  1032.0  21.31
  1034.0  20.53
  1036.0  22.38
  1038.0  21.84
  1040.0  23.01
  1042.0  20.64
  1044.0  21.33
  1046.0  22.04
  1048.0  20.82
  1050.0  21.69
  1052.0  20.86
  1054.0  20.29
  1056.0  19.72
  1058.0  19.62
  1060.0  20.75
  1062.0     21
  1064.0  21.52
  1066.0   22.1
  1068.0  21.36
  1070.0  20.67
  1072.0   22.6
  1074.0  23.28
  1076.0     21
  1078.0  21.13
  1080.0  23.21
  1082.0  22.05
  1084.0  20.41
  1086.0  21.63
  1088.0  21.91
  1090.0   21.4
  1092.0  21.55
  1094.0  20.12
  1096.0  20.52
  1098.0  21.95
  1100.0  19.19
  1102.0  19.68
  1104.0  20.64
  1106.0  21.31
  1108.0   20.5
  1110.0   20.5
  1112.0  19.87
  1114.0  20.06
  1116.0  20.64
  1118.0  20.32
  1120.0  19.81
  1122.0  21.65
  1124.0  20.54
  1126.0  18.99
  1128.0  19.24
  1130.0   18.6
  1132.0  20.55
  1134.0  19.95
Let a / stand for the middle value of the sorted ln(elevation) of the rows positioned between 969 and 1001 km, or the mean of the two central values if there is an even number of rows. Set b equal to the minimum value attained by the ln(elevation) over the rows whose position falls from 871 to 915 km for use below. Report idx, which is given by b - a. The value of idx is -0.13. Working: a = 3.10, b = 2.97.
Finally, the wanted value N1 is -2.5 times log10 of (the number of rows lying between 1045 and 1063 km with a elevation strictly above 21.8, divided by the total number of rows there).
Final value 2.4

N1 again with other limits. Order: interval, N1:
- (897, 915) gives 2.4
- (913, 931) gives 0.1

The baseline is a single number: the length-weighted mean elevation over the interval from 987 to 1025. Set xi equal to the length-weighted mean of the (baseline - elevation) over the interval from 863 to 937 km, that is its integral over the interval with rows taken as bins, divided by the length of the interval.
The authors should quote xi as 1.03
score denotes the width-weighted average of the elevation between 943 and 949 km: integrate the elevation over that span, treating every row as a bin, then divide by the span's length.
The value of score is 24.0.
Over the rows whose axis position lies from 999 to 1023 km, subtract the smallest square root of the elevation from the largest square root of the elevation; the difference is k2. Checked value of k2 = 0.21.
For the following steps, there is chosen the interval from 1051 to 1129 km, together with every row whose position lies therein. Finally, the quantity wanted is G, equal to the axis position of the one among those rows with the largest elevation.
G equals 1074.0 km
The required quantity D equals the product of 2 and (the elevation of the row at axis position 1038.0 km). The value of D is 43.7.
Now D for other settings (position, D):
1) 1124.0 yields 41.1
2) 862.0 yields 40.5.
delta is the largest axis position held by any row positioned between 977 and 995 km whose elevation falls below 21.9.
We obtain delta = 994.0 km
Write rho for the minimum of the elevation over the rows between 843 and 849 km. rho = 19.87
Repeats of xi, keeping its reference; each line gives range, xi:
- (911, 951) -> -0.81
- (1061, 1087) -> 0.85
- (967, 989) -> 0.56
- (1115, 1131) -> 2.56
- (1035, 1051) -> 0.82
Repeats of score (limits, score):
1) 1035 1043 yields 22.0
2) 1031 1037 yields 21.4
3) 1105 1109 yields 20.9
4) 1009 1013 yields 23.1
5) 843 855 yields 19.5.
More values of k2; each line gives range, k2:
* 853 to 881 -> 0.68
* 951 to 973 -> 0.27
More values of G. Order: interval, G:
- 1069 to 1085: 1074.0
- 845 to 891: 866.0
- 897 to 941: 940.0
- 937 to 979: 942.0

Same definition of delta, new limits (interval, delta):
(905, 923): 914.0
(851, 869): 868.0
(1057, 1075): 1070.0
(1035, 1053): 1052.0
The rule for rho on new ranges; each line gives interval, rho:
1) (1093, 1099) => 20.12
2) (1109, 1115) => 19.87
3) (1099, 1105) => 19.19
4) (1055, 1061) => 19.62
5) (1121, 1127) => 18.99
